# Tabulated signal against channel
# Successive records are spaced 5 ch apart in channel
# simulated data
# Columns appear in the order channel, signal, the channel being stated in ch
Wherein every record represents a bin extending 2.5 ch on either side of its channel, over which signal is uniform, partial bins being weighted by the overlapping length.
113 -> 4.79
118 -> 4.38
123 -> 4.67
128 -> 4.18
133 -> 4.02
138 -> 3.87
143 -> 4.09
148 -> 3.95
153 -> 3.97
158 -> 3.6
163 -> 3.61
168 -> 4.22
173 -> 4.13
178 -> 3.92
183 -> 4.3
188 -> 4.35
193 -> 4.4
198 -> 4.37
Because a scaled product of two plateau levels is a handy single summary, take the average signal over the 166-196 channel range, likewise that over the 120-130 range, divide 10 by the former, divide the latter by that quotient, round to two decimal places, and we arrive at 1.87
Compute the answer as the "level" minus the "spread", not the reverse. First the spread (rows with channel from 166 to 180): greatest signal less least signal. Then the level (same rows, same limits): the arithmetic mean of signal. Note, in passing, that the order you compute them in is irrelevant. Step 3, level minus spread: 3.79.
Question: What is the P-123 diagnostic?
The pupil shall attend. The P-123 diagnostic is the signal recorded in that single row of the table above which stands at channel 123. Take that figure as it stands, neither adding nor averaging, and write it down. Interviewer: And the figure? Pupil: 4.67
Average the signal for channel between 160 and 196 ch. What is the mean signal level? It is 4.13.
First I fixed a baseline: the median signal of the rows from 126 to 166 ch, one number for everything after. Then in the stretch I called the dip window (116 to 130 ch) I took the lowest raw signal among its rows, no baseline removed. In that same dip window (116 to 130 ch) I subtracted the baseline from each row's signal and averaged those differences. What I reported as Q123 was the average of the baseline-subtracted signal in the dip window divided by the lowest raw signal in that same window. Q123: 0.11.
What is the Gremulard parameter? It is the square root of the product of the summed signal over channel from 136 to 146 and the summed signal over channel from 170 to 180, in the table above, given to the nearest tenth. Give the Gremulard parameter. 8.0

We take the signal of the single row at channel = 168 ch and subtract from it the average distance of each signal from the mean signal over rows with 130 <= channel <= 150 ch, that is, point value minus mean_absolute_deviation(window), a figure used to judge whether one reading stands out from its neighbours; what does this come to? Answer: 4.15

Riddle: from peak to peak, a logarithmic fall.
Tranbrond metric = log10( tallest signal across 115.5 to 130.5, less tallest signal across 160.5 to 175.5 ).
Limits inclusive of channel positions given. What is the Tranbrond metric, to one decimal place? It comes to -0.3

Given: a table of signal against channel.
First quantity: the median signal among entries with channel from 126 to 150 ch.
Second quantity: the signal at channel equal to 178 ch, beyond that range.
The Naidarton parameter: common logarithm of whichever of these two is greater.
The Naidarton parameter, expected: 0.604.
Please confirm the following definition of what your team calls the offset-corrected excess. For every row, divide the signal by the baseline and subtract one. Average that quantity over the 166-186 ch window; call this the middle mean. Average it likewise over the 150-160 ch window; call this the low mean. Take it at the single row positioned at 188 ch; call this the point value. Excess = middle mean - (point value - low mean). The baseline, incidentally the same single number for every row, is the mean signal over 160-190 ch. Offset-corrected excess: -0.12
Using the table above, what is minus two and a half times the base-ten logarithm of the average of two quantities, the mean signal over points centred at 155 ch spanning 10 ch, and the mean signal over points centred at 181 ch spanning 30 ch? -1.51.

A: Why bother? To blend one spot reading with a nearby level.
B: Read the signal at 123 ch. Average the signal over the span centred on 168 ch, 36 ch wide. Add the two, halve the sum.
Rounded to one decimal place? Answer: 4.3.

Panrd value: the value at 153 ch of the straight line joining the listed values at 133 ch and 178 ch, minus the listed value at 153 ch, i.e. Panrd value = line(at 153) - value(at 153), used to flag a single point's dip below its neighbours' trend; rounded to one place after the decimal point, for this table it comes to 0.0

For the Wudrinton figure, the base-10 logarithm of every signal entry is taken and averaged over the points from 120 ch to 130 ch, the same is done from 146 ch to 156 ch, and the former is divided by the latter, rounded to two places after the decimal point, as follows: 1.08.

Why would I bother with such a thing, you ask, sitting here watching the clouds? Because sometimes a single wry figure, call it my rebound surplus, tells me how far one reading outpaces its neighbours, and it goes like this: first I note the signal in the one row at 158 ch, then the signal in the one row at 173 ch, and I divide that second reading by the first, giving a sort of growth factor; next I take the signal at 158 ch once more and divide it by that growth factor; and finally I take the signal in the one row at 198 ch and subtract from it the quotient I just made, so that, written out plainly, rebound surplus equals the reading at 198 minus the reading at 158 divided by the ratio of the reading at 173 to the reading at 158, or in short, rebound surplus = 1.2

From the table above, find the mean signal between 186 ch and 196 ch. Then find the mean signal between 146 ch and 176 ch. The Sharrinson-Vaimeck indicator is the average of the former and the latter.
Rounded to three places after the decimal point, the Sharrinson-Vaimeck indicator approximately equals 4.144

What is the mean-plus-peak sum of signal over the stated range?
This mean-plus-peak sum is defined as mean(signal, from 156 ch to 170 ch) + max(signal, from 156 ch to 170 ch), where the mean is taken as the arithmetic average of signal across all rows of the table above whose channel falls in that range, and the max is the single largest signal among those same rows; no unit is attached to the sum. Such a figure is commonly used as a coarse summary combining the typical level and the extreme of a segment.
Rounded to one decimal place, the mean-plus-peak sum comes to 8.0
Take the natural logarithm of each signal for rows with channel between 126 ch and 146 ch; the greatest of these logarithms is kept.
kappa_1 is 1.43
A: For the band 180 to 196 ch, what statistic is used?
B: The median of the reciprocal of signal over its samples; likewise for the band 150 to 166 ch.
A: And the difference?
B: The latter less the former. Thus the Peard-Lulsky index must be 0.047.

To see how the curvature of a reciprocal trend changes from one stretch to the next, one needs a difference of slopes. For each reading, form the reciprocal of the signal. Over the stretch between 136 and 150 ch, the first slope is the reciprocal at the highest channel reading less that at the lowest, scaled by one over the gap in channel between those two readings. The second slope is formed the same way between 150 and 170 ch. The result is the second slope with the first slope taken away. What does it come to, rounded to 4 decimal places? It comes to -0.0005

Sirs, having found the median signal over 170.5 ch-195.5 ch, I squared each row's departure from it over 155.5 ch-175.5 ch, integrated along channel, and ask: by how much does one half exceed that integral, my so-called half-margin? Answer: -4.5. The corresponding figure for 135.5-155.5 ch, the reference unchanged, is -1.8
